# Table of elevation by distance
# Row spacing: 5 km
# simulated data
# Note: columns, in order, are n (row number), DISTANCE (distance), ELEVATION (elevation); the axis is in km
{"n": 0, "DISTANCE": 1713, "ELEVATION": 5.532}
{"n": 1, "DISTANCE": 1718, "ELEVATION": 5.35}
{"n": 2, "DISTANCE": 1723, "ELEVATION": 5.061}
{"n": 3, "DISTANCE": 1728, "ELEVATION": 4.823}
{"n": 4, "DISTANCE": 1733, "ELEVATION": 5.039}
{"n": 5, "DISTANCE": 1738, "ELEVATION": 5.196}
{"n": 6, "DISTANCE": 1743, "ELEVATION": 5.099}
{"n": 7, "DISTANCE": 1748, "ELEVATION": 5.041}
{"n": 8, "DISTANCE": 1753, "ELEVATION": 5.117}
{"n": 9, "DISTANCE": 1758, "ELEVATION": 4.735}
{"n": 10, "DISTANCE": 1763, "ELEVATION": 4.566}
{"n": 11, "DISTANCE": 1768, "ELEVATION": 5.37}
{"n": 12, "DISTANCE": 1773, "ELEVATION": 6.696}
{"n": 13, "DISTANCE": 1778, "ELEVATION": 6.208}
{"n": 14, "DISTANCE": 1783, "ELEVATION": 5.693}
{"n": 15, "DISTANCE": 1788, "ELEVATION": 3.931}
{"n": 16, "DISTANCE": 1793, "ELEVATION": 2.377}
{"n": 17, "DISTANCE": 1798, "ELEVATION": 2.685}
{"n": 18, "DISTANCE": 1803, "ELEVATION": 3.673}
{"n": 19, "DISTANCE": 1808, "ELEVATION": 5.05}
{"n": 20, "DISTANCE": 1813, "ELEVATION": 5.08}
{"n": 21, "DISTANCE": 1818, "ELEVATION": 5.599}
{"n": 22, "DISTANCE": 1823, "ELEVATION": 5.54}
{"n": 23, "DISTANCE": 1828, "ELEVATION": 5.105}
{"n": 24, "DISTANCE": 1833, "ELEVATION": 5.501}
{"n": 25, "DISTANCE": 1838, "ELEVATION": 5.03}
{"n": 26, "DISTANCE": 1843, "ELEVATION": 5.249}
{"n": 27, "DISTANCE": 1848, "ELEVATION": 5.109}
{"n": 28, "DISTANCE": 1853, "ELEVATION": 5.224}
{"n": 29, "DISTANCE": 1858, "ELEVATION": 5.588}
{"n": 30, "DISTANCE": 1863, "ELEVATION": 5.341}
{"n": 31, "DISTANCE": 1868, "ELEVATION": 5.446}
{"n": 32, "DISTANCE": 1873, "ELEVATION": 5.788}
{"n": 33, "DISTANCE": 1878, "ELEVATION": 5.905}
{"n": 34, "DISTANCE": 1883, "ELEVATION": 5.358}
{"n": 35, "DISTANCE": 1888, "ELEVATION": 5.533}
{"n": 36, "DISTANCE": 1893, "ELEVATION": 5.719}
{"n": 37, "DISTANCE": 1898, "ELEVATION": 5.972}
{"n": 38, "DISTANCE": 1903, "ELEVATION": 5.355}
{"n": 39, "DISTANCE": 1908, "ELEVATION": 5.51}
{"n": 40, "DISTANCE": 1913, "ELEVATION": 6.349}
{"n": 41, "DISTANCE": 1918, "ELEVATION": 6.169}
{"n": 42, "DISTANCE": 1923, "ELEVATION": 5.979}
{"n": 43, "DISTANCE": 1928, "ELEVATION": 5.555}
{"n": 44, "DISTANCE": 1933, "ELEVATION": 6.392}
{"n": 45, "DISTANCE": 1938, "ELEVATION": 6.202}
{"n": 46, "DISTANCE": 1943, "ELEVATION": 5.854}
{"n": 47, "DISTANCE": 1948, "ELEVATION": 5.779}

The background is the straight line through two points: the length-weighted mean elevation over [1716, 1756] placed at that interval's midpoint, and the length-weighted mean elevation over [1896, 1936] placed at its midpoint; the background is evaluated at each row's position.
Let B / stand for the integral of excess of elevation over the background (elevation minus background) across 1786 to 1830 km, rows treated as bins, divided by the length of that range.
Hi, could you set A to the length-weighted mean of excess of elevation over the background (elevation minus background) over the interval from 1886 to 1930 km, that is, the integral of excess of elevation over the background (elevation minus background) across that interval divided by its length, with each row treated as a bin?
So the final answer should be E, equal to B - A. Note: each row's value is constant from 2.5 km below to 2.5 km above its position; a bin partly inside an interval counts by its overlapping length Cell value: -1.00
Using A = -0.08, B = -1.08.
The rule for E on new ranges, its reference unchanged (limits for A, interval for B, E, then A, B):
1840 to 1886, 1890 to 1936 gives 0.22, -0.23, -0.01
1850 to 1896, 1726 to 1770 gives 0.03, -0.17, -0.14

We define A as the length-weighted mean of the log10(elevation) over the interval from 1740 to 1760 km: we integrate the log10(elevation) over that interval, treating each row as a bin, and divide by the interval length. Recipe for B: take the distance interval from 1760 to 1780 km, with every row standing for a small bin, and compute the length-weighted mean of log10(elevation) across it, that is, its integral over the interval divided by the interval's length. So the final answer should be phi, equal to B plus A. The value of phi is 1.45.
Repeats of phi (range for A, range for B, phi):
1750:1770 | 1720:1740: 1.39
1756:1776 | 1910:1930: 1.50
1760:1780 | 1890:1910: 1.50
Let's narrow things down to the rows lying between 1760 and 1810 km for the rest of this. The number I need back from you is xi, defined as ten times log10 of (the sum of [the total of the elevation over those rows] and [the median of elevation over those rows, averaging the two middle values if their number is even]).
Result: 17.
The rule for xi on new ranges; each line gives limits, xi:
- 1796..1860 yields 18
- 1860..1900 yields 17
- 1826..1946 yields 21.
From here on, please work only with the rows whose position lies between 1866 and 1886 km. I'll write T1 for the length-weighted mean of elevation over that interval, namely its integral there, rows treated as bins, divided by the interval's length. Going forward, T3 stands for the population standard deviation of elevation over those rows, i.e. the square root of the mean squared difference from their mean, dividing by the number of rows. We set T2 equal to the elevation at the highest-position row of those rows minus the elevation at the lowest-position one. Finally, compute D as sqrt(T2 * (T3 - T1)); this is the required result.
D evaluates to 0.69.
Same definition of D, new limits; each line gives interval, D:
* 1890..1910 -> 1.06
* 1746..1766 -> 1.49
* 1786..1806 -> 0.81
